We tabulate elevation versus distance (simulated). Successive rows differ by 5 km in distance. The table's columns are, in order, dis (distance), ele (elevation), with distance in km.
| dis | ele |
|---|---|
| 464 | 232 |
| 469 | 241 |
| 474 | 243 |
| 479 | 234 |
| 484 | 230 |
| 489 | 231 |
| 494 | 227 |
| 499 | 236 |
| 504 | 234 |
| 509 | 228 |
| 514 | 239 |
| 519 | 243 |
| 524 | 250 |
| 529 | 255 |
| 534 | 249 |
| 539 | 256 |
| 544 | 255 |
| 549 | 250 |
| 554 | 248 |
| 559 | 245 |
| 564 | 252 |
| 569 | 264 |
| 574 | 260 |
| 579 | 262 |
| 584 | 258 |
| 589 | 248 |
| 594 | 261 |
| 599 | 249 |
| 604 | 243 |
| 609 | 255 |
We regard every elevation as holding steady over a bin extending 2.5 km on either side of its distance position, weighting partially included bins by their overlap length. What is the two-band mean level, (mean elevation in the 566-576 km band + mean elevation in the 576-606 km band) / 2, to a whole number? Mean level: 258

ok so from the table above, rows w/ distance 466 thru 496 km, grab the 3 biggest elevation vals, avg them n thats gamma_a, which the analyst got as 239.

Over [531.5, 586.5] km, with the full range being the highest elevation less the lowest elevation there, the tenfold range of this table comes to 190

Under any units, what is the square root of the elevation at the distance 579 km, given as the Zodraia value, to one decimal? 16.2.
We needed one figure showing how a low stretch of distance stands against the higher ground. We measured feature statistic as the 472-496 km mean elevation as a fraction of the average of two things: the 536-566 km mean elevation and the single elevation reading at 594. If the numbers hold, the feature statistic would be 0.910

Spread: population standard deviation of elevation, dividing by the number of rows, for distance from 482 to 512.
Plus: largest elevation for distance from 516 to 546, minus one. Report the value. 258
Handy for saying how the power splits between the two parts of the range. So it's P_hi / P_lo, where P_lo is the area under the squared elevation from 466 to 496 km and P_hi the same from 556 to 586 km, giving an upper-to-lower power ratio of 1.20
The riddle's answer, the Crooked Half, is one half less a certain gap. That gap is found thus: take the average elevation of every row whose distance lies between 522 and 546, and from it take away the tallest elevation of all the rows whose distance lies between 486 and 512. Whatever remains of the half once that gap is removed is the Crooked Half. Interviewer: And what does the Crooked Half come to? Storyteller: -16.5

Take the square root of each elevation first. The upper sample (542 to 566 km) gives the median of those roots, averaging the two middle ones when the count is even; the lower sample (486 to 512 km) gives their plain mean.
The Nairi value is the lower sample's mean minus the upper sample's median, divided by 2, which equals -0.30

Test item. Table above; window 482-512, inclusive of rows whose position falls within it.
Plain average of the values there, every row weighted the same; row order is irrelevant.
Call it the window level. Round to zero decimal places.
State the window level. 231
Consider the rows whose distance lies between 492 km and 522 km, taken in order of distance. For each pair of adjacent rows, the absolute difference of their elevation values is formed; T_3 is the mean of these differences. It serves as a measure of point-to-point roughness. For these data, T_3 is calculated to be 6.4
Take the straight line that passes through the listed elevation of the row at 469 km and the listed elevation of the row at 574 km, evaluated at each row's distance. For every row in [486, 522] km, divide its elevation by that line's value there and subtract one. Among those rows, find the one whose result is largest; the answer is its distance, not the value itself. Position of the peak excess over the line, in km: 519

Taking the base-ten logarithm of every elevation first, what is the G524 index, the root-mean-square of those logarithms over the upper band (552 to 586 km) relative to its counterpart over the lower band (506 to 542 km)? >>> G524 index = 1.007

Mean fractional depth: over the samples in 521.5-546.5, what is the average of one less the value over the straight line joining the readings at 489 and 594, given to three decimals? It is -0.038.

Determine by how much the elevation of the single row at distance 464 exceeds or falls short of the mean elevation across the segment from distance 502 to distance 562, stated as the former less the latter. -14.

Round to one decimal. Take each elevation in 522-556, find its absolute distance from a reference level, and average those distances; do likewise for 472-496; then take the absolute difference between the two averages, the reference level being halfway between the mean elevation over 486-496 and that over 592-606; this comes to 3.7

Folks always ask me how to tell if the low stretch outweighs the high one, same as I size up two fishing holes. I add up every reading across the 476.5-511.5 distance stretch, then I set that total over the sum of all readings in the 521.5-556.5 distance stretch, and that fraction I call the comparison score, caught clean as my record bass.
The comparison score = 0.92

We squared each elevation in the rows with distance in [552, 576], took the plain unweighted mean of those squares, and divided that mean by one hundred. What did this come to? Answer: 645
